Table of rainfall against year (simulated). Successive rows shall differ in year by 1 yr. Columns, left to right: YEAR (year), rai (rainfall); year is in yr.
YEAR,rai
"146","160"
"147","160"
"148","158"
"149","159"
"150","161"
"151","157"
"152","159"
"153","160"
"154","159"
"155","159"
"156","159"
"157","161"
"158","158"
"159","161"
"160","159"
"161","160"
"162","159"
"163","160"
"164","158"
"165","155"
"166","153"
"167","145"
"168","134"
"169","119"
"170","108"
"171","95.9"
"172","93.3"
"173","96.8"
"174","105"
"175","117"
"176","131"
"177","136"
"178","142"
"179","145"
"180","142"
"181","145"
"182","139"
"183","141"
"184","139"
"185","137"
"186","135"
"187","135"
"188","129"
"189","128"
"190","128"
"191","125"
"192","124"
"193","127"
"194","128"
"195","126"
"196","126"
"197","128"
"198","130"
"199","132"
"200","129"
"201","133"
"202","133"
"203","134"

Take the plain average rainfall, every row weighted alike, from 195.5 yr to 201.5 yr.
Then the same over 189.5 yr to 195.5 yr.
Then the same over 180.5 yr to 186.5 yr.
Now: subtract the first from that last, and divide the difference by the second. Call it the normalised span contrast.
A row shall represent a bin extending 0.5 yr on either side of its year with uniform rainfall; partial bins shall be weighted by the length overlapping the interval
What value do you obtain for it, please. 0.077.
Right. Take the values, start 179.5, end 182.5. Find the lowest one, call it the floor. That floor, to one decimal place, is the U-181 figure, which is 139.0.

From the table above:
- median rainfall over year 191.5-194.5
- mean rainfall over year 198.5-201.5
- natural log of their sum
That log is 5.55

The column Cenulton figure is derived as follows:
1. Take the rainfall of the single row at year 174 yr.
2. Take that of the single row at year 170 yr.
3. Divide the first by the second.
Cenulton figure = 0.972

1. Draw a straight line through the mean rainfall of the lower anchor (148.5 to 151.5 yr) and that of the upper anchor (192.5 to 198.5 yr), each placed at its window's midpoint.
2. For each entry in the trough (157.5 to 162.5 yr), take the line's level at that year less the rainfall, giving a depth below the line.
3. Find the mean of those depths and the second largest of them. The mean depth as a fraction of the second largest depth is 1.1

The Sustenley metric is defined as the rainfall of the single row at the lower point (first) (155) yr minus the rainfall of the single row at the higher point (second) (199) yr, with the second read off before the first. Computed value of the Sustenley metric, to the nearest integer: 27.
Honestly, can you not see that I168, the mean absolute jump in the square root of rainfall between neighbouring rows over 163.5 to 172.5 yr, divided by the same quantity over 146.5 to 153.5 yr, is 4.6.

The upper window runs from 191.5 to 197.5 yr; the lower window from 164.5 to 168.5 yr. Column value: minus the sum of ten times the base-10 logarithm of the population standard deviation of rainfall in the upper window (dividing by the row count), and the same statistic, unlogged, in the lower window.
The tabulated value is -10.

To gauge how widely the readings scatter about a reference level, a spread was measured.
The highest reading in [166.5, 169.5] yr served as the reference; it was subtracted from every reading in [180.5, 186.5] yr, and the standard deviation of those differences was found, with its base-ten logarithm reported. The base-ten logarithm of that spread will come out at 0.5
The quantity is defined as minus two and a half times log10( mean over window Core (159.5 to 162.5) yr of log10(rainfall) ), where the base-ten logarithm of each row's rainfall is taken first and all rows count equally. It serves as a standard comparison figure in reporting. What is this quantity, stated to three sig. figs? -0.857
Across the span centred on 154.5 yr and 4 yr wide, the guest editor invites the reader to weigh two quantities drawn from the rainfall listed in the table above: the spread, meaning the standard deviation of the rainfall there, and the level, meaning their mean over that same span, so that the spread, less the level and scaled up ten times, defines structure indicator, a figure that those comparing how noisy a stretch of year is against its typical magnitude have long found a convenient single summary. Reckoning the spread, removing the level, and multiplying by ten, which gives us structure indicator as -1588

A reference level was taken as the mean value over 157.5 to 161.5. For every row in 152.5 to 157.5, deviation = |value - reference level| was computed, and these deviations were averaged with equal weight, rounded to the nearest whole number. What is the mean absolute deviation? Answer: 1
